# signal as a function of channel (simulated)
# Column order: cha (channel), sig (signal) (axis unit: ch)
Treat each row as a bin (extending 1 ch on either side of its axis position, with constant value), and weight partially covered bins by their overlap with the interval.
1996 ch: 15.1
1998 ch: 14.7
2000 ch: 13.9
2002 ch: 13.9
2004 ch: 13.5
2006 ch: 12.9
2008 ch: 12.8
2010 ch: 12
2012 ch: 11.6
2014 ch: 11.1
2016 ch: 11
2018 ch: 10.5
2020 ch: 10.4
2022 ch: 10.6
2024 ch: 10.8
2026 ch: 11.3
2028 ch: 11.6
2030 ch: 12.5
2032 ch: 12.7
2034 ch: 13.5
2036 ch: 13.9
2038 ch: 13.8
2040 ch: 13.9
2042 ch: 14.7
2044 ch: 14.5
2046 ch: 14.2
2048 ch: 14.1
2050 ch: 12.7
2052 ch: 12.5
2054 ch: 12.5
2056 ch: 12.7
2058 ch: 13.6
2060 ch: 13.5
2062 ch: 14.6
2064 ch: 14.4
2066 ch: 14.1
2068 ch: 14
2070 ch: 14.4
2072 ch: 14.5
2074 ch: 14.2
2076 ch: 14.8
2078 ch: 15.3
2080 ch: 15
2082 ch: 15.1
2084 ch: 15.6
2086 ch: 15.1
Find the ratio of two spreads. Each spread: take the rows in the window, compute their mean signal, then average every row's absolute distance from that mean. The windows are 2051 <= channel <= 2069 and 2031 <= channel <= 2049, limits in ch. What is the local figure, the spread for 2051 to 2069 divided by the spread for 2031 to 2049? 1.6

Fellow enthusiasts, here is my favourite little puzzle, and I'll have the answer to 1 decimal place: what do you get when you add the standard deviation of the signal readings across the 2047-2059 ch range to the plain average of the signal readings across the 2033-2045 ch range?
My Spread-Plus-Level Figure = 14.7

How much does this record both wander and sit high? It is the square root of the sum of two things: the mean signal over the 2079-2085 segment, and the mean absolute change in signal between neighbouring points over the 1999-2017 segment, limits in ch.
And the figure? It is 3.95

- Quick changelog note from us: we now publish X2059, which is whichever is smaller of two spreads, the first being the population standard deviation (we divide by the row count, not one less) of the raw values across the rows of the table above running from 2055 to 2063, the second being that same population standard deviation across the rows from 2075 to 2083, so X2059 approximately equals 0.18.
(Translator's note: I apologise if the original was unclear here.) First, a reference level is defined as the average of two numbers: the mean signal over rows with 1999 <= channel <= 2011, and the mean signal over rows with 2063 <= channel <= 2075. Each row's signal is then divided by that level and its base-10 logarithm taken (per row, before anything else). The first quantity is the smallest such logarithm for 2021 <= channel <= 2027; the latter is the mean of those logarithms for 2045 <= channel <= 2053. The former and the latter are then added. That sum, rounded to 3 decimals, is -0.124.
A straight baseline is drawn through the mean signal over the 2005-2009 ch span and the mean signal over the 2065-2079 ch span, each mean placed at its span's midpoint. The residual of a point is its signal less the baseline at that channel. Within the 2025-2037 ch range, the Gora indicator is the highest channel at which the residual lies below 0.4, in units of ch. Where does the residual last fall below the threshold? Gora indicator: 2036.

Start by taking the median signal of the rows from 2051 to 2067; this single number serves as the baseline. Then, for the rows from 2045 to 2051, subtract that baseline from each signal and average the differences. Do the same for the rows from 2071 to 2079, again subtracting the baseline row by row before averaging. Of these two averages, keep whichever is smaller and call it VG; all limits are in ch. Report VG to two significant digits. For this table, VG 0.12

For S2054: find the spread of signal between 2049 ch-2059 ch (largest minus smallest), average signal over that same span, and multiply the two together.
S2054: 14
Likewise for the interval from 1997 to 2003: 11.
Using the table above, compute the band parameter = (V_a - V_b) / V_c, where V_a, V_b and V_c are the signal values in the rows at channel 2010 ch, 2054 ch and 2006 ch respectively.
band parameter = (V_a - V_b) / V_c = -0.04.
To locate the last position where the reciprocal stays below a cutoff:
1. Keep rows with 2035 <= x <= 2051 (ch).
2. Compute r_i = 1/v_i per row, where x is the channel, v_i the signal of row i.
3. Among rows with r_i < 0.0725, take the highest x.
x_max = 2048 ch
